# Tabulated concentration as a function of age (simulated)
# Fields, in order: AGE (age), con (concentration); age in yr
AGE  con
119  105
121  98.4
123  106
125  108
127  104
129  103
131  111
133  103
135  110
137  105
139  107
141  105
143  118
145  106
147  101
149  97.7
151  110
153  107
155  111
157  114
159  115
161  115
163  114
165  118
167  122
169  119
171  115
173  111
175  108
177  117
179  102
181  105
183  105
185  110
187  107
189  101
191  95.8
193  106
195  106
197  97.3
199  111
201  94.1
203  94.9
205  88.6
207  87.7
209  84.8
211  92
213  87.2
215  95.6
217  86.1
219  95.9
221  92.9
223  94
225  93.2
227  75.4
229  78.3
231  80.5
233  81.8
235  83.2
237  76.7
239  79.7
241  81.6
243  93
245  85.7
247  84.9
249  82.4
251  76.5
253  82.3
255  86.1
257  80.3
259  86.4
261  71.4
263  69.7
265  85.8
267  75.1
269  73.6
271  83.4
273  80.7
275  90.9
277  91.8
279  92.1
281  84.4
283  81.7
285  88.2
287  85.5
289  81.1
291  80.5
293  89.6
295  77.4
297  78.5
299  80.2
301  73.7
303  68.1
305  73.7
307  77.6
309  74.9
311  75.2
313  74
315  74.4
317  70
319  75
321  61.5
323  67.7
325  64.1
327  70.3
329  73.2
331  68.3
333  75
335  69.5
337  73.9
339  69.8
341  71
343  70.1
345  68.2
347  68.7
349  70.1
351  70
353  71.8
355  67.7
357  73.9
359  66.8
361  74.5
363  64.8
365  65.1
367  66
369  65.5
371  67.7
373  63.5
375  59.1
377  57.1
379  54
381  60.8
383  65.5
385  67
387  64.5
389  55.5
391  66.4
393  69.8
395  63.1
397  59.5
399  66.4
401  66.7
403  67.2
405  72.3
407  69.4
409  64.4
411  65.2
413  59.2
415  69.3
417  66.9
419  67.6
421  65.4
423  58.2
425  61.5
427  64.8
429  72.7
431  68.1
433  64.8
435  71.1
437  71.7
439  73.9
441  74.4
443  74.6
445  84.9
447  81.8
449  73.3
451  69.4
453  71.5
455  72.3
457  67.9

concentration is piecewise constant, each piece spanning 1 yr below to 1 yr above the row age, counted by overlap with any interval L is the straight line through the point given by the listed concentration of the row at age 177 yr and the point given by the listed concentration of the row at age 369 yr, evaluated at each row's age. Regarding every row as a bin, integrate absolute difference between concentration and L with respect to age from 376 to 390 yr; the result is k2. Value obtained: 69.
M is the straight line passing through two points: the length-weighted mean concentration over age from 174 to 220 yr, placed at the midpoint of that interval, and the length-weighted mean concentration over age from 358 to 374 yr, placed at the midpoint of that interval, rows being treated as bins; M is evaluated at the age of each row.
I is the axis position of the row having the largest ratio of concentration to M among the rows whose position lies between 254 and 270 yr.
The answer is 265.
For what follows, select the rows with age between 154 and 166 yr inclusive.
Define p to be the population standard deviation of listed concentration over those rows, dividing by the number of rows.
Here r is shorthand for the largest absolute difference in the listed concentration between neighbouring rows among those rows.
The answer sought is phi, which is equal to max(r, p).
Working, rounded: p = 2.1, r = 4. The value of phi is 4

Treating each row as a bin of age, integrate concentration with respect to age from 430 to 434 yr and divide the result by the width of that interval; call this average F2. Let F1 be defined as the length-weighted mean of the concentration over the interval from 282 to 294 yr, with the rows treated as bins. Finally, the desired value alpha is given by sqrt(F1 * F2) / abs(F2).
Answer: 1.13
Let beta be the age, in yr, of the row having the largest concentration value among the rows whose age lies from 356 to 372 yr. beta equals 361 yr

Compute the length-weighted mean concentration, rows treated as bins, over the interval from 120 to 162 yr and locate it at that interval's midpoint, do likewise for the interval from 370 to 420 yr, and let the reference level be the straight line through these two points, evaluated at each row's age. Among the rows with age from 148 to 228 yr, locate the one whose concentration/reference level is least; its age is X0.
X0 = 227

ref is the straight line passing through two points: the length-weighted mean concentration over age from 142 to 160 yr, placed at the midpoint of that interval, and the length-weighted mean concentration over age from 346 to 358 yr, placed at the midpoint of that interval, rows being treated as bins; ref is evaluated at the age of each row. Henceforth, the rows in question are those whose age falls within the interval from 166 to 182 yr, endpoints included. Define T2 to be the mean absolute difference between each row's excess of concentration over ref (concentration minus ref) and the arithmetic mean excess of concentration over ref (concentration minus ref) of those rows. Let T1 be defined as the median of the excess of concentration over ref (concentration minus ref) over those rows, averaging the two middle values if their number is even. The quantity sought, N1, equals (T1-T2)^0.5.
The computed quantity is 1.69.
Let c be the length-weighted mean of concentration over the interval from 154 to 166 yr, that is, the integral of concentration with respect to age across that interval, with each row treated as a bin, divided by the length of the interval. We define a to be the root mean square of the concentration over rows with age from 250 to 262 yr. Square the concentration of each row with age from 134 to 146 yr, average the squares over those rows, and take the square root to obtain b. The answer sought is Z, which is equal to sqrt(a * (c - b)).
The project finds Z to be 22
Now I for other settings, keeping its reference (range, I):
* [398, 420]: 405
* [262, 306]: 293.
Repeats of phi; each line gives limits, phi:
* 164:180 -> 15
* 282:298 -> 12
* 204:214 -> 7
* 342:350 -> 2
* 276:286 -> 8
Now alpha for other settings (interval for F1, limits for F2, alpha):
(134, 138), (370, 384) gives 1.33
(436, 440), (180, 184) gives 0.83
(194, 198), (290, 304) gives 1.14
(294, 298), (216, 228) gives 0.93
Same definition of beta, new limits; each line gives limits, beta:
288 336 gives 293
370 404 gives 393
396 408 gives 405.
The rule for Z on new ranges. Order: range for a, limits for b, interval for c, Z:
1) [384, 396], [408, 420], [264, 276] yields 32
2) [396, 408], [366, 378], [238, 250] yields 38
